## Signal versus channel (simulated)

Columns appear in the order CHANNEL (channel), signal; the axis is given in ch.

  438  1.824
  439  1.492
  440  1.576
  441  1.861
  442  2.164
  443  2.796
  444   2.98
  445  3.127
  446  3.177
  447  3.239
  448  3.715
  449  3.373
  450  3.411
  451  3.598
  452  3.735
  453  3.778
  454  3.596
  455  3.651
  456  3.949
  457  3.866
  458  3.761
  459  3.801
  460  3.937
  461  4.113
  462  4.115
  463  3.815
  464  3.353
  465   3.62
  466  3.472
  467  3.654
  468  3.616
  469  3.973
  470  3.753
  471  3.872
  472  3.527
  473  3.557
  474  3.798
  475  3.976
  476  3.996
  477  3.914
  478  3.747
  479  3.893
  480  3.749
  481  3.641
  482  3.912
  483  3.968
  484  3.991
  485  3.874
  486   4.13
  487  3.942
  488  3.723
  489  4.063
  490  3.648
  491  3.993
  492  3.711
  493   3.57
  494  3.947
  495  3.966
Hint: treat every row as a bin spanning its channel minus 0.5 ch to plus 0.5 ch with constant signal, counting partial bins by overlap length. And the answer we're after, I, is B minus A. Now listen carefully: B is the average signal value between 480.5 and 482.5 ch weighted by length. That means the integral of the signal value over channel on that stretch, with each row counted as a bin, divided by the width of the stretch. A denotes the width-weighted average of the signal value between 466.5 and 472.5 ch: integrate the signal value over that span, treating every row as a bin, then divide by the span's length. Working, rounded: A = 3.73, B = 3.8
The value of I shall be 0.04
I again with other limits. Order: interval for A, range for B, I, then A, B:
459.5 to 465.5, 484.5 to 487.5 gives 0.16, 3.83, 4.0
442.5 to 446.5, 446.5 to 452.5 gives 0.49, 3.02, 3.5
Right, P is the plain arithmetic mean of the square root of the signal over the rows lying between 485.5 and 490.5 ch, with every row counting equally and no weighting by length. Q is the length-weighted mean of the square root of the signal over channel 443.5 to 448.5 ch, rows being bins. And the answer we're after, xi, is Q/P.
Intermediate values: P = 1.97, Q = 1.80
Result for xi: 0.91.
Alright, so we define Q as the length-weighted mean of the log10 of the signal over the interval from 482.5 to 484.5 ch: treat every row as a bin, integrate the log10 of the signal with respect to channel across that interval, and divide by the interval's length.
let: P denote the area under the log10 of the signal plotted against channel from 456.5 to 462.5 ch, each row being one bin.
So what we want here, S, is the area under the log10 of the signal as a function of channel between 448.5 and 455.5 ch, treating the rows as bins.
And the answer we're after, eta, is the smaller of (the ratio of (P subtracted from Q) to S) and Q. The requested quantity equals -0.8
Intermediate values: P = 3.6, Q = 0.60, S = 3.9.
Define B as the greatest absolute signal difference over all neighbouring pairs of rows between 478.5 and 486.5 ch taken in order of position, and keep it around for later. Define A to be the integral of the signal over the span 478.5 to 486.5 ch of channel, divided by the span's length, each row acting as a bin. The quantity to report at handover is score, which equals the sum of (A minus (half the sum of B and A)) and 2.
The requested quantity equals 3.81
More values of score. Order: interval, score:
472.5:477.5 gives 3.80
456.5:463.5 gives 3.81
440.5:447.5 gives 3.07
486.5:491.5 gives 3.73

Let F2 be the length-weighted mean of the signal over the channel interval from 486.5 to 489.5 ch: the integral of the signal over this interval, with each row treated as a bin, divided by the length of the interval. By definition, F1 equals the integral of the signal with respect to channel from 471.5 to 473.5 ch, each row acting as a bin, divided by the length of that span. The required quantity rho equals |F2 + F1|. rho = 7.5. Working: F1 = 3.5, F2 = 3.91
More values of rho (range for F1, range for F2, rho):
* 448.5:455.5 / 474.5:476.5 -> 7.6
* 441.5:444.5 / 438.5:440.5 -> 4.2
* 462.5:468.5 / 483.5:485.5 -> 7.5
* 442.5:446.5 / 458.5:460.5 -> 6.9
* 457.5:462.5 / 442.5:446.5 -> 7.0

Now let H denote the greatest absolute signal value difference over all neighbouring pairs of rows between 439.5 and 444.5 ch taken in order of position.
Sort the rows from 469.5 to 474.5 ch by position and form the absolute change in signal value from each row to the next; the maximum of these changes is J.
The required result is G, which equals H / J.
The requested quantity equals 1.8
